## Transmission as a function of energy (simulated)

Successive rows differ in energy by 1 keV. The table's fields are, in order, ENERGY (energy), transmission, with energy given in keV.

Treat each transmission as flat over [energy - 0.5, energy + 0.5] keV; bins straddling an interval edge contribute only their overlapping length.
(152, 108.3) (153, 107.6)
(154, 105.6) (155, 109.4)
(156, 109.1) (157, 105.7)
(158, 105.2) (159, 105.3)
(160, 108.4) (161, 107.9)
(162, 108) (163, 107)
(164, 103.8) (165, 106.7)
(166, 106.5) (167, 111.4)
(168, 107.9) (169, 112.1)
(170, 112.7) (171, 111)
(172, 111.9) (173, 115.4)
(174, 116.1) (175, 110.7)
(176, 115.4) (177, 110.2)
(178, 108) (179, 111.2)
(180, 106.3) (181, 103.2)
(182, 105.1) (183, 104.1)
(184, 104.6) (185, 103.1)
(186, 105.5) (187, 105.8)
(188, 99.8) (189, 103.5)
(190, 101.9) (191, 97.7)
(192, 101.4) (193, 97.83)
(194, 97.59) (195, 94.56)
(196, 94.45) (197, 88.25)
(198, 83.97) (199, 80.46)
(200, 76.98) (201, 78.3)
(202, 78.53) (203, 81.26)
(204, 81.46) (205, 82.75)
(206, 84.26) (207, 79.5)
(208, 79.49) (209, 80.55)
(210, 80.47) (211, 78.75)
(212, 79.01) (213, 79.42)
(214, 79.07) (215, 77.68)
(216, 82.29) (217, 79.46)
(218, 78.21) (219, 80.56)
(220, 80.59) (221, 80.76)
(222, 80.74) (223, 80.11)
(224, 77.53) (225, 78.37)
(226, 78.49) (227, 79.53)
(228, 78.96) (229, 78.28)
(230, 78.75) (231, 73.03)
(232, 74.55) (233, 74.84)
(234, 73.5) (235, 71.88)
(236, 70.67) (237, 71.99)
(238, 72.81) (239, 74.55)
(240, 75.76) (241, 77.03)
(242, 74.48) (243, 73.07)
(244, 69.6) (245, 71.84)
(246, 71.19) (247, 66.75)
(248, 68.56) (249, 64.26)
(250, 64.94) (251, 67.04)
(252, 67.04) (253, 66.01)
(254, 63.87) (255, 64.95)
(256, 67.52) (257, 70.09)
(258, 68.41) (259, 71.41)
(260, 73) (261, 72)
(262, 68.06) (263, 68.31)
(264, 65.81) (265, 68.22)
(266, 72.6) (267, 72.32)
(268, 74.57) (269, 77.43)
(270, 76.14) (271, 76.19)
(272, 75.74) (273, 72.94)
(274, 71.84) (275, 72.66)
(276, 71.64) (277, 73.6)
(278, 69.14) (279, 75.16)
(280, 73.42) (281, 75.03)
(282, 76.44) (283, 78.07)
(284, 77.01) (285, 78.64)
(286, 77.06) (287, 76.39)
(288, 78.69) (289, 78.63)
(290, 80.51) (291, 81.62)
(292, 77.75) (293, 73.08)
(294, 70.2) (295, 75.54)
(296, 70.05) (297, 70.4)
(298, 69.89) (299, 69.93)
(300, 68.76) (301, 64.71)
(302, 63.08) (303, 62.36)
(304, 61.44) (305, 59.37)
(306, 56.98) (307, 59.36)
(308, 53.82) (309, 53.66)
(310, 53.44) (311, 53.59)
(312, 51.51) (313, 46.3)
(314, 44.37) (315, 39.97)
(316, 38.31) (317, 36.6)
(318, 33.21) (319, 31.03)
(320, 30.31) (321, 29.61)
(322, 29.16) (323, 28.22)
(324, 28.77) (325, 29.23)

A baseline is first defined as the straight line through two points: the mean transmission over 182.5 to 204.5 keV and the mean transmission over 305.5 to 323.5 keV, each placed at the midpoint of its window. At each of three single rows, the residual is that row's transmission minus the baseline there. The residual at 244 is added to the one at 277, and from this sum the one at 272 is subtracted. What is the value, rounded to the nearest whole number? -3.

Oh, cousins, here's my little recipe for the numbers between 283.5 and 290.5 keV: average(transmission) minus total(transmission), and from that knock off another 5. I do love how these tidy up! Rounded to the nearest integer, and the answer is -474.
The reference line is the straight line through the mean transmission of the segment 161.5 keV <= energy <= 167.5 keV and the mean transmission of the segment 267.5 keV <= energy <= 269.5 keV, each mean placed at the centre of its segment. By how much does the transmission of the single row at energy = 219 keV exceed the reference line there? -10.3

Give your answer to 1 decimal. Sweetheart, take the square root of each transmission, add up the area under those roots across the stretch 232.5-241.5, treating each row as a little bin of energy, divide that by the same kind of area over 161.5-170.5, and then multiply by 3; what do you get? 2.5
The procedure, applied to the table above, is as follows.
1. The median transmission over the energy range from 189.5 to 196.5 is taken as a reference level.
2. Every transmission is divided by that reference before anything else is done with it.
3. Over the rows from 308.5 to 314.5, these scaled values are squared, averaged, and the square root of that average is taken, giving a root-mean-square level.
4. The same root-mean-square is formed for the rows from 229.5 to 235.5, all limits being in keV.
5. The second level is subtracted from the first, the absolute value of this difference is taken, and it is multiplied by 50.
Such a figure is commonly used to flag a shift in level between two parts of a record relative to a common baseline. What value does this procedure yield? 12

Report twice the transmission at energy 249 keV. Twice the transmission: 129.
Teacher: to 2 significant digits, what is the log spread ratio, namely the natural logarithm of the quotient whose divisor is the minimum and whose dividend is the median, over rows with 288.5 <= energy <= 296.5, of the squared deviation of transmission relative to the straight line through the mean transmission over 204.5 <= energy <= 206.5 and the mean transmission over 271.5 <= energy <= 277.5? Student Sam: 8.8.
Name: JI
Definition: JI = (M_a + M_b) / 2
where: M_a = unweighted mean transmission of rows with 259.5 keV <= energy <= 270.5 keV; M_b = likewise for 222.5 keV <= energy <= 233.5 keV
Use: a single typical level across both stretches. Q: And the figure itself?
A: 75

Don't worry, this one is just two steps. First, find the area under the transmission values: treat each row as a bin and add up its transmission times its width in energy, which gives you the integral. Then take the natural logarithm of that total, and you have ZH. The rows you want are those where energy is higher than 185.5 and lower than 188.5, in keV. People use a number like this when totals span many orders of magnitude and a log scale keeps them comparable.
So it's 5.7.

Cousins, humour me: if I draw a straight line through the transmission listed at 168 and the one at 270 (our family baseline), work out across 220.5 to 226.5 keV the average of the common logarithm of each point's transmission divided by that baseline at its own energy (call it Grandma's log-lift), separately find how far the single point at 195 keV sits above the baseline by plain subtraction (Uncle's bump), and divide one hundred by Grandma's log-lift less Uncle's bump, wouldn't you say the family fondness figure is 21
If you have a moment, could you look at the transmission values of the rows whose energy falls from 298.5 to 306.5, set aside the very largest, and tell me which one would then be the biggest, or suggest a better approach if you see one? 68.76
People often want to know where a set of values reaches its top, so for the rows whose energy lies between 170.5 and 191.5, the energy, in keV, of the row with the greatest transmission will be 174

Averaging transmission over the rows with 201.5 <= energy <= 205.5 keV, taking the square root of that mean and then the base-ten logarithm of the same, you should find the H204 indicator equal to 0.954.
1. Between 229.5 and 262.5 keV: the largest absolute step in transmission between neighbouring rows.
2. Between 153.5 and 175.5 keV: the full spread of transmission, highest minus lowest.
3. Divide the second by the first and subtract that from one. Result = -1.2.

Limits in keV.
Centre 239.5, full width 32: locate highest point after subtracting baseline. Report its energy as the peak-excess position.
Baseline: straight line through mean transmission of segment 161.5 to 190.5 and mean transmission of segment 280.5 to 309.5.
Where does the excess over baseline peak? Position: 241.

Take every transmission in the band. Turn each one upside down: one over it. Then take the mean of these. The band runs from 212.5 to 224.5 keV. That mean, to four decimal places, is 0.0126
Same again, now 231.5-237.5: 0.0137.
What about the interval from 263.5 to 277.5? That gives 0.0137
